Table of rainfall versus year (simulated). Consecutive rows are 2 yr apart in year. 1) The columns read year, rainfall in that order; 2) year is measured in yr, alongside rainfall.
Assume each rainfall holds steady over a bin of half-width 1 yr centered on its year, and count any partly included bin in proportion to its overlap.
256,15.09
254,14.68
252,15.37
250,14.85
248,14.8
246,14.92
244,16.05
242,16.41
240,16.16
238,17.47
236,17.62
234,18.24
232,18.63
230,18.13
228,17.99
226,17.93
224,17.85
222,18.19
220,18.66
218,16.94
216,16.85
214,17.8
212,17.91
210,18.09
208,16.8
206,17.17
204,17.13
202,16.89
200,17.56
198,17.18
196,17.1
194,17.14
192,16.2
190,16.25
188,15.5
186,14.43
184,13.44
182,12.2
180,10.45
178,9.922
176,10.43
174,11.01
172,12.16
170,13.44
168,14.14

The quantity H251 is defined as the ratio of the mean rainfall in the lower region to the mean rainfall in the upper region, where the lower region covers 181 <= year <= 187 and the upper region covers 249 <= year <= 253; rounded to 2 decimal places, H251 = 0.88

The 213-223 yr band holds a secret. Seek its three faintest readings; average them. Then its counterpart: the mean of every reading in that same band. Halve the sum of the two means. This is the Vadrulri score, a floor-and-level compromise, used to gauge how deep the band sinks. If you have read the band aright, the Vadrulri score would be 17.4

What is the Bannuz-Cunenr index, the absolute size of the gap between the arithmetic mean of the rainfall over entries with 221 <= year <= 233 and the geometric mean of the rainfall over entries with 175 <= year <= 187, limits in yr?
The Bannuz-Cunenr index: 6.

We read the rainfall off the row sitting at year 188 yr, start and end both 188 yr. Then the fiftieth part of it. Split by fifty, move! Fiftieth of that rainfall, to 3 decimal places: 0.310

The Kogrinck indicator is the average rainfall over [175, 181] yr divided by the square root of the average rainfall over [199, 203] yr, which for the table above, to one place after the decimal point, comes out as 2.5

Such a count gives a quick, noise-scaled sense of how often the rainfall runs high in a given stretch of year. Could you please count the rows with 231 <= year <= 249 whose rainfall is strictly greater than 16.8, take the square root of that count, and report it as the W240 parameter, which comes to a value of 2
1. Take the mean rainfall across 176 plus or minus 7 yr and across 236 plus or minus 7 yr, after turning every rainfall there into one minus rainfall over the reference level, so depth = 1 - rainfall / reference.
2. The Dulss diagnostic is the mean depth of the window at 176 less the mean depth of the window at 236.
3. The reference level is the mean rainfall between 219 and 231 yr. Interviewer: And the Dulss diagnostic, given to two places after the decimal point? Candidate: 0.34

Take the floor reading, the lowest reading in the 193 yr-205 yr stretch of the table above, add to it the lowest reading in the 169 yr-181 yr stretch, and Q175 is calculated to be 27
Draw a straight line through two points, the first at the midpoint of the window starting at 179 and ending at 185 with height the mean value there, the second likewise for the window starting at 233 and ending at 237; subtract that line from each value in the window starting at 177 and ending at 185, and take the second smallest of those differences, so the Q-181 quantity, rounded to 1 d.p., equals -1.4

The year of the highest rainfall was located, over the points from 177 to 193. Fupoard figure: 190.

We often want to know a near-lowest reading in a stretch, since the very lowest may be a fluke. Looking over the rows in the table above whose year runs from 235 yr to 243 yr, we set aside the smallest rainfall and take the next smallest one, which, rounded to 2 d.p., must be 16.41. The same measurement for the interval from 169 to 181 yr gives 10.43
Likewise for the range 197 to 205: 17.13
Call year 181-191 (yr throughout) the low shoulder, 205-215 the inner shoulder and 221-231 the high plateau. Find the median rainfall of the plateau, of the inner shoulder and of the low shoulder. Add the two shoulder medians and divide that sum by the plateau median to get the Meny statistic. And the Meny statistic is 1.79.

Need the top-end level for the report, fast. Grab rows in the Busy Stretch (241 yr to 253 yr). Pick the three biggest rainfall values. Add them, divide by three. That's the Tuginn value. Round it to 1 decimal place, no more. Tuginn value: 15.9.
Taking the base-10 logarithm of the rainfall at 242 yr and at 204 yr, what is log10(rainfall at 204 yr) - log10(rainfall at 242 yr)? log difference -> 0.02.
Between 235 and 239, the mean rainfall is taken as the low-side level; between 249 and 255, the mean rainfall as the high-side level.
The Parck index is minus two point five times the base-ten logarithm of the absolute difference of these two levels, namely -1.0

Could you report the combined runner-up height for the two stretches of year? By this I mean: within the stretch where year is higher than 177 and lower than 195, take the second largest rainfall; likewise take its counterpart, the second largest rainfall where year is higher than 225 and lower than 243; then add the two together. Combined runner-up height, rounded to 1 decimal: 34.5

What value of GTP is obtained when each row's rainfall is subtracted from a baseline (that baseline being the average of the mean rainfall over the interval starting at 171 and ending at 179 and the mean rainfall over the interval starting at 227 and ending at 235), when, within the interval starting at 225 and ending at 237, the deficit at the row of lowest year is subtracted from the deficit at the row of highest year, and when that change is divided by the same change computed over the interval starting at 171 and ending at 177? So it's 0.18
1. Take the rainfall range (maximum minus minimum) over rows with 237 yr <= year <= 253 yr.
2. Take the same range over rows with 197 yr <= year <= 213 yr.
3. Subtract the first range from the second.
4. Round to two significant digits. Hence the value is -1.4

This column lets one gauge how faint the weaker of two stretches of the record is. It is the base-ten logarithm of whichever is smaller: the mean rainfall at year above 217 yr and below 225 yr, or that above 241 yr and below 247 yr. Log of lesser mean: 1.20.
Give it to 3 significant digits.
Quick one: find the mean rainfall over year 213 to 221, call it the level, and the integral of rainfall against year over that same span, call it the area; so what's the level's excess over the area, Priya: -123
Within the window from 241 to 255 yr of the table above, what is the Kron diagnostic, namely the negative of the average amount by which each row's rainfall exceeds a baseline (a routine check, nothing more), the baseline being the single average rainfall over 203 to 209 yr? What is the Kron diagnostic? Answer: 1.7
